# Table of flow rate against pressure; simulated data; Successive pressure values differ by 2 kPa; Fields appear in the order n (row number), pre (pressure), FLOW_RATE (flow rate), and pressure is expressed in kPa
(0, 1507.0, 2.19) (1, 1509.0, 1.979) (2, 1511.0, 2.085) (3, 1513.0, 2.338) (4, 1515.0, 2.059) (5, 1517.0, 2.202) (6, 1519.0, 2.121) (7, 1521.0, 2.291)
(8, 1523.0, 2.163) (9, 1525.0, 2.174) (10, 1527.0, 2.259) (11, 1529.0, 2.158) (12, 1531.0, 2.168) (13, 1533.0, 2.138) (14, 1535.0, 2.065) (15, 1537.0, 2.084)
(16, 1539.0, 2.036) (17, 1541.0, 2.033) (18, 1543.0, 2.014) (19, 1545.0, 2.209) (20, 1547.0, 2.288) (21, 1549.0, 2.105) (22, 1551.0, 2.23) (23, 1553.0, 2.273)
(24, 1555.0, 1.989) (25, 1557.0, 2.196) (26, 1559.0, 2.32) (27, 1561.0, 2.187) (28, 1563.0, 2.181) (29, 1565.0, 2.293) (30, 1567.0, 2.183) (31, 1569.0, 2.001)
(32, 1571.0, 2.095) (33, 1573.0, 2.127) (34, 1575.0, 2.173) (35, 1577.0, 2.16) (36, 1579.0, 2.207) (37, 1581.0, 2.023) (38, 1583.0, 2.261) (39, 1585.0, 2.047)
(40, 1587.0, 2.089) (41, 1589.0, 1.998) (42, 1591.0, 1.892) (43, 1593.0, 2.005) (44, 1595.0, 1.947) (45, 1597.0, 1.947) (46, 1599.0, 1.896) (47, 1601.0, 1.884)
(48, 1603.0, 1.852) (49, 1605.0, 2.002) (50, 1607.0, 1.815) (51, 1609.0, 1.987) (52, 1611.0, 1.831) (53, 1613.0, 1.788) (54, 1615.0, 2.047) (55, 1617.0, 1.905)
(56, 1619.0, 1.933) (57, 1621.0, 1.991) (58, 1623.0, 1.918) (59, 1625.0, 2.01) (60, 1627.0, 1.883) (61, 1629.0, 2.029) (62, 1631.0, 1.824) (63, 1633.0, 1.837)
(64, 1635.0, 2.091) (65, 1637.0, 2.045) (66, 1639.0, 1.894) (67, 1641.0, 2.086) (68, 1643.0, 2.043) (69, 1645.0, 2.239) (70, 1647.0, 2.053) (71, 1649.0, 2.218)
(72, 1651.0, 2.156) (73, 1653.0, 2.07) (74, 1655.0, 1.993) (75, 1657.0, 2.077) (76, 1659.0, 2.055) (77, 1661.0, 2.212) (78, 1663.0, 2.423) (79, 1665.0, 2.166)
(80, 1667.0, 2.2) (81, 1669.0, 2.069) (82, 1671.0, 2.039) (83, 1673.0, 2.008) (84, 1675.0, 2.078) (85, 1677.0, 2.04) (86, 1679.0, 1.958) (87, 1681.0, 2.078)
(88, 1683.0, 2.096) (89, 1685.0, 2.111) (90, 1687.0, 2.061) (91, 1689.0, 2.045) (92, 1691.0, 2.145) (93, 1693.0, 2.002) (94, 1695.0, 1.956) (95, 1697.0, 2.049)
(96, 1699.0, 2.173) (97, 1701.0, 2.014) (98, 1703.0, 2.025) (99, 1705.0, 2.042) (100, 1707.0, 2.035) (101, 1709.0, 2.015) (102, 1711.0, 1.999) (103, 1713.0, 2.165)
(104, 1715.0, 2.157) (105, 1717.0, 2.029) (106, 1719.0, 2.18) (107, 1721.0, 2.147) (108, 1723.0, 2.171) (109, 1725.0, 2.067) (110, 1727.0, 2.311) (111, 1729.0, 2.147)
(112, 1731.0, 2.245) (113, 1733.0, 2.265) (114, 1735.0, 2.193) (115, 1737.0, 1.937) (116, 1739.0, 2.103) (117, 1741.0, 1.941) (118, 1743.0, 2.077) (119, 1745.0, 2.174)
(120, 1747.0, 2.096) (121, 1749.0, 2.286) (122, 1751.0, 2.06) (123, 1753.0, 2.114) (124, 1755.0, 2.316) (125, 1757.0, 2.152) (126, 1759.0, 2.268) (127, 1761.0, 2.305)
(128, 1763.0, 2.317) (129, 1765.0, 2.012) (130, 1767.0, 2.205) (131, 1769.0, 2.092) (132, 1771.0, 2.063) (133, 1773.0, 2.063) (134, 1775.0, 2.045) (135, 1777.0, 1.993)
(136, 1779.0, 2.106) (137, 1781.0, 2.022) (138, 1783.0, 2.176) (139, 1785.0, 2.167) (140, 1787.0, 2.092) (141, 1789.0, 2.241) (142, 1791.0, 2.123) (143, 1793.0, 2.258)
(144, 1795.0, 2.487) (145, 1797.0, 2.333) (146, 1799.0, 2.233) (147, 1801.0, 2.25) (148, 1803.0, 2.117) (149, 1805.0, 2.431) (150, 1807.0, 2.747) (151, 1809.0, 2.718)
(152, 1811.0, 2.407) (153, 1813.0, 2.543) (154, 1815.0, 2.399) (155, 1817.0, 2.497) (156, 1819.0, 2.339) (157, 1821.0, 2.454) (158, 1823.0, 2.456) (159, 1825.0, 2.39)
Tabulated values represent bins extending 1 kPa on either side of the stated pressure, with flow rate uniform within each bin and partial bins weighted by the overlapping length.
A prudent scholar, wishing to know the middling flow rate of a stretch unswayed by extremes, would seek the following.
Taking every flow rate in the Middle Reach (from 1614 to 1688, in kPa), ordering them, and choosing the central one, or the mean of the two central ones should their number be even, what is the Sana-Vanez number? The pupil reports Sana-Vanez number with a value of 2.05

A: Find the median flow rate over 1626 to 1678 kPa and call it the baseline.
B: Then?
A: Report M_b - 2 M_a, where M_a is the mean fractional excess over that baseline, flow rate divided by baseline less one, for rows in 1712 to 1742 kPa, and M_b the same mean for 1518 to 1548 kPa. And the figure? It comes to -0.032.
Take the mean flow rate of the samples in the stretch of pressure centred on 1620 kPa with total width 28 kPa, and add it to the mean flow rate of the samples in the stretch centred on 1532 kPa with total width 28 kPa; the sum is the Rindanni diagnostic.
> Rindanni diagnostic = 4.05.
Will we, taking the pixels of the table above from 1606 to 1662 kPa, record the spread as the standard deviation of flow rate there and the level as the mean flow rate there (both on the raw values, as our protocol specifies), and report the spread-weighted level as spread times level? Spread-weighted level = 0.25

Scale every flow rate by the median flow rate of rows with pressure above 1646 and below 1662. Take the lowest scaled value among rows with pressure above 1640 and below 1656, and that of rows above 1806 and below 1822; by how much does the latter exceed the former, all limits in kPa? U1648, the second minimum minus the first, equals 0.17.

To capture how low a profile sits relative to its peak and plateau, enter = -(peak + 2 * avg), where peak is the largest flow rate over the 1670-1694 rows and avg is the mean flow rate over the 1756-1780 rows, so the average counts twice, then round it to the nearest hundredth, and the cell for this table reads -6.42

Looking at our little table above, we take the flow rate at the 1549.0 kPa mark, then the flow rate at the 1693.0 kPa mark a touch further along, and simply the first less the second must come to 0.10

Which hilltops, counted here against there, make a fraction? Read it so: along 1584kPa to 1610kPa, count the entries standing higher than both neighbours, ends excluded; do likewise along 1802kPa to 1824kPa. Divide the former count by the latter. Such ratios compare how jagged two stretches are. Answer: 1.0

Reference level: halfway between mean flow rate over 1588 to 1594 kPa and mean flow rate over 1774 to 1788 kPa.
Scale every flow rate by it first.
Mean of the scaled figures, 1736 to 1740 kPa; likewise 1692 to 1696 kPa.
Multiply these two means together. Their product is 0.97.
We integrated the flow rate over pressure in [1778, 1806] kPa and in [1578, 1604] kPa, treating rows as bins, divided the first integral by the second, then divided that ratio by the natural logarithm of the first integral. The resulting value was 0.29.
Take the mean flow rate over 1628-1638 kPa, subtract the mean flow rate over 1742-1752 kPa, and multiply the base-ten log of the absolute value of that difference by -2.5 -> 1.9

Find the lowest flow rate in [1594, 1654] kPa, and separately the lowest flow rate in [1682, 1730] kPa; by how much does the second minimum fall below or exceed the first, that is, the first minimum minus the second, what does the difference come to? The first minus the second -0.17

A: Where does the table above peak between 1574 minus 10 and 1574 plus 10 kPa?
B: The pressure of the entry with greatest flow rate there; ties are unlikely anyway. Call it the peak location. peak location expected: 1565.0 kPa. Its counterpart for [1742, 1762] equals 1755.0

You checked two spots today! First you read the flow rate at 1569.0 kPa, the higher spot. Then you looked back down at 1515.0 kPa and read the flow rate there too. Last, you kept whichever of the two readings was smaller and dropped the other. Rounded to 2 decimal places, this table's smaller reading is 2.00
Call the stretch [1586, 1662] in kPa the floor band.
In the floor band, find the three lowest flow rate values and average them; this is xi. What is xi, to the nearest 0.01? 1.81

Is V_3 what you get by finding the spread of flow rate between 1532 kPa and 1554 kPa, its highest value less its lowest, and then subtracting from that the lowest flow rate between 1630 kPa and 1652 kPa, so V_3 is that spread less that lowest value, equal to -1.55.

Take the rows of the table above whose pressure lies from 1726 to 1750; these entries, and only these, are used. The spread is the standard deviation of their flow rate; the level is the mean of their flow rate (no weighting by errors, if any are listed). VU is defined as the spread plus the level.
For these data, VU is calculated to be 2.27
